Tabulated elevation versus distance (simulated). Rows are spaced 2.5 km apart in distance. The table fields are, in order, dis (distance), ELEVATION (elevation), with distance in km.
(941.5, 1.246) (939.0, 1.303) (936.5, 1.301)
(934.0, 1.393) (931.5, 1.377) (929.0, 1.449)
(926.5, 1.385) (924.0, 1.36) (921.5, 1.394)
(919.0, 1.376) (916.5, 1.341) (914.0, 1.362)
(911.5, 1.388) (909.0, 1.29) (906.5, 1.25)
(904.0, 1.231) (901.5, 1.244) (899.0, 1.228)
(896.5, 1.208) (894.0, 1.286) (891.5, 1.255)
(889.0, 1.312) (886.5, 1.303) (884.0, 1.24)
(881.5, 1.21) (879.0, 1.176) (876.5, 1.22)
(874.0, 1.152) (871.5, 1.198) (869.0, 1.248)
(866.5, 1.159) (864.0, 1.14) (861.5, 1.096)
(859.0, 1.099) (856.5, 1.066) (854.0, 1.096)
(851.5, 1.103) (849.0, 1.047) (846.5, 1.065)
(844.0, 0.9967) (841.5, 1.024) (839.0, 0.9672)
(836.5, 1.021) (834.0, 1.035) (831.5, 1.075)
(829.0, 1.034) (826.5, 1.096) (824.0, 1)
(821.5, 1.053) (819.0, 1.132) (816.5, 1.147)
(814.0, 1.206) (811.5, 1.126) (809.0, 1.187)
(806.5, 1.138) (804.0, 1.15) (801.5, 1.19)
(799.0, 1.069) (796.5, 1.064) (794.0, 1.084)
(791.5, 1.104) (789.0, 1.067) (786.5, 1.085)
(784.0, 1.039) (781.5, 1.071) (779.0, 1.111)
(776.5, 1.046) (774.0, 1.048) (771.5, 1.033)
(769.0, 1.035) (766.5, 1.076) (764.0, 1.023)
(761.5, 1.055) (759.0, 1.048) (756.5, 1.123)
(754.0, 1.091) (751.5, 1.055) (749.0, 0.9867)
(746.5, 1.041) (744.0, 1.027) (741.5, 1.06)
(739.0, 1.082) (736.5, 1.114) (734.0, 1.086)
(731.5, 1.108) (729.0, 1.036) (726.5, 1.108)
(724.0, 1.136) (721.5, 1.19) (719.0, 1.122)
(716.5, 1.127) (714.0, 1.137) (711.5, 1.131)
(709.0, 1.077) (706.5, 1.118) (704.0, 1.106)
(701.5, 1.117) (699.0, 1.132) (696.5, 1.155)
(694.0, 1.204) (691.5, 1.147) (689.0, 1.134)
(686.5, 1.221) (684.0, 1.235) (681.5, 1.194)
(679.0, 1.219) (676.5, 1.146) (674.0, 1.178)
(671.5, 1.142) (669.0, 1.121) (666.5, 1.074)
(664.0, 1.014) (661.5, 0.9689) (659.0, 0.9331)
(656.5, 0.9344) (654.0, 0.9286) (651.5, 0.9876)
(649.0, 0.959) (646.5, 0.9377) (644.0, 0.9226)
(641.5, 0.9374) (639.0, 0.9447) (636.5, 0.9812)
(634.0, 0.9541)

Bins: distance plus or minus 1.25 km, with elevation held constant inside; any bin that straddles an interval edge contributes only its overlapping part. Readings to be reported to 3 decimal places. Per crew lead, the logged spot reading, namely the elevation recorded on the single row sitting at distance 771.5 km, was 1.033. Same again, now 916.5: 1.341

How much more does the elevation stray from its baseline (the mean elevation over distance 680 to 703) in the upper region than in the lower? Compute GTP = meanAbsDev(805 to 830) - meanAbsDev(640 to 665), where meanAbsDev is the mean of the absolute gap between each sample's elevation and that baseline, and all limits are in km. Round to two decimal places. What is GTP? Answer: -0.15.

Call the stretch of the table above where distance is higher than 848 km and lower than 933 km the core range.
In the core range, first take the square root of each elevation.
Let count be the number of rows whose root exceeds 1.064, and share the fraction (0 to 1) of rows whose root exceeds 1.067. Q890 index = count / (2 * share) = 17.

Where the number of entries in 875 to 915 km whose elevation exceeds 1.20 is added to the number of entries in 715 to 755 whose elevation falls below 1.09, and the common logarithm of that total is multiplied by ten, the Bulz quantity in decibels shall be 14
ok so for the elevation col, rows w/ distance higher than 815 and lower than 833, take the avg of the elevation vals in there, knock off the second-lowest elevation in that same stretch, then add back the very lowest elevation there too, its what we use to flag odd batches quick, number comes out 1.04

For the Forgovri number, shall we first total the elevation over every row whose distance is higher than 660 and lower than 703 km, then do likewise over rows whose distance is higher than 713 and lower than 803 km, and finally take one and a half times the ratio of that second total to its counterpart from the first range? 3.0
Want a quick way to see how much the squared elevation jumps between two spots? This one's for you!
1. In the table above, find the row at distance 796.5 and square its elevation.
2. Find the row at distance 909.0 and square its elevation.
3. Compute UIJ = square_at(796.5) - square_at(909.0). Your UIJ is -0.5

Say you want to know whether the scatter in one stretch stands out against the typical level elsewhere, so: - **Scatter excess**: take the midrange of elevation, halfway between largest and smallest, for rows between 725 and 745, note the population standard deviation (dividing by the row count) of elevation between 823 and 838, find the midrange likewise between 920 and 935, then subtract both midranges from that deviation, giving -2.44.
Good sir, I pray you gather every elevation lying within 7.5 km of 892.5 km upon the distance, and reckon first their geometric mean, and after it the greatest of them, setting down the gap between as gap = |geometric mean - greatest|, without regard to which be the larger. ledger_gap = 0.047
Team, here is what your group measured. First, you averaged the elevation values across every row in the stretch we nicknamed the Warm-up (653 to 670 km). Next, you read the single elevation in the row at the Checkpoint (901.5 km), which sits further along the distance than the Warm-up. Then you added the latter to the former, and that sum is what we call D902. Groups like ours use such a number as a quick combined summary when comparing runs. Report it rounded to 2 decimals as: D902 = 2.24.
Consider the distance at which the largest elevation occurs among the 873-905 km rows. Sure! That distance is 889.0 km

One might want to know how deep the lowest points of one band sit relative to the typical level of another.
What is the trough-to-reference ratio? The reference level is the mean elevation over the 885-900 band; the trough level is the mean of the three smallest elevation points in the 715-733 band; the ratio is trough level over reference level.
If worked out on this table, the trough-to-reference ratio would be 0.86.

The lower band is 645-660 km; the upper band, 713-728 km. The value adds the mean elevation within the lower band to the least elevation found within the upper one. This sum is 2.05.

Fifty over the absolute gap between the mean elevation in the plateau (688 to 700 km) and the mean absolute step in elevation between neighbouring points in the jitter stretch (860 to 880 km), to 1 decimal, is 45.3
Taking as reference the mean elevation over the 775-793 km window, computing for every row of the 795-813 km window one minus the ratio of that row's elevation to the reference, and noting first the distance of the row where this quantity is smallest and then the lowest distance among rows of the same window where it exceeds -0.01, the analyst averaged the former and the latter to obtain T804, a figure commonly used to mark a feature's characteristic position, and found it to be 799.0 km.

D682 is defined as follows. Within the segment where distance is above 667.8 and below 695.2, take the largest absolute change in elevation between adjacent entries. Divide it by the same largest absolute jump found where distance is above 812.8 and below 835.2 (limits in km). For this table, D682 0.91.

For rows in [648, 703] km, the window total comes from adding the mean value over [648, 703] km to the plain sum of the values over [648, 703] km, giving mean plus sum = 25.2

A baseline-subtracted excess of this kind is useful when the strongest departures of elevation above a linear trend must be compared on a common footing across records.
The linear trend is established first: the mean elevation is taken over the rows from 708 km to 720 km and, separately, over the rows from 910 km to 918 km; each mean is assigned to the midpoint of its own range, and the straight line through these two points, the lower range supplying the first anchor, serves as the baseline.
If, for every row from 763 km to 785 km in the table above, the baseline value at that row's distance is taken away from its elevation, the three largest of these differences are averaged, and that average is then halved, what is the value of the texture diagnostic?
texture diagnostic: -0.054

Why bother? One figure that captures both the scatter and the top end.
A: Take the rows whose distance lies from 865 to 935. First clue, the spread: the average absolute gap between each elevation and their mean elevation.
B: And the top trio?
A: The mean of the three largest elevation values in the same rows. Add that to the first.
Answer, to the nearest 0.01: 1.48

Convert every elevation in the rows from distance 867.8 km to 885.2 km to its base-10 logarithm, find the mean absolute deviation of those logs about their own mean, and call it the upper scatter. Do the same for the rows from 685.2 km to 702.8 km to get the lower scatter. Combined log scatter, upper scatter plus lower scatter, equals 0.021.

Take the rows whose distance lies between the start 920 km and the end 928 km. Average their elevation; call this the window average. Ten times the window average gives 13.8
